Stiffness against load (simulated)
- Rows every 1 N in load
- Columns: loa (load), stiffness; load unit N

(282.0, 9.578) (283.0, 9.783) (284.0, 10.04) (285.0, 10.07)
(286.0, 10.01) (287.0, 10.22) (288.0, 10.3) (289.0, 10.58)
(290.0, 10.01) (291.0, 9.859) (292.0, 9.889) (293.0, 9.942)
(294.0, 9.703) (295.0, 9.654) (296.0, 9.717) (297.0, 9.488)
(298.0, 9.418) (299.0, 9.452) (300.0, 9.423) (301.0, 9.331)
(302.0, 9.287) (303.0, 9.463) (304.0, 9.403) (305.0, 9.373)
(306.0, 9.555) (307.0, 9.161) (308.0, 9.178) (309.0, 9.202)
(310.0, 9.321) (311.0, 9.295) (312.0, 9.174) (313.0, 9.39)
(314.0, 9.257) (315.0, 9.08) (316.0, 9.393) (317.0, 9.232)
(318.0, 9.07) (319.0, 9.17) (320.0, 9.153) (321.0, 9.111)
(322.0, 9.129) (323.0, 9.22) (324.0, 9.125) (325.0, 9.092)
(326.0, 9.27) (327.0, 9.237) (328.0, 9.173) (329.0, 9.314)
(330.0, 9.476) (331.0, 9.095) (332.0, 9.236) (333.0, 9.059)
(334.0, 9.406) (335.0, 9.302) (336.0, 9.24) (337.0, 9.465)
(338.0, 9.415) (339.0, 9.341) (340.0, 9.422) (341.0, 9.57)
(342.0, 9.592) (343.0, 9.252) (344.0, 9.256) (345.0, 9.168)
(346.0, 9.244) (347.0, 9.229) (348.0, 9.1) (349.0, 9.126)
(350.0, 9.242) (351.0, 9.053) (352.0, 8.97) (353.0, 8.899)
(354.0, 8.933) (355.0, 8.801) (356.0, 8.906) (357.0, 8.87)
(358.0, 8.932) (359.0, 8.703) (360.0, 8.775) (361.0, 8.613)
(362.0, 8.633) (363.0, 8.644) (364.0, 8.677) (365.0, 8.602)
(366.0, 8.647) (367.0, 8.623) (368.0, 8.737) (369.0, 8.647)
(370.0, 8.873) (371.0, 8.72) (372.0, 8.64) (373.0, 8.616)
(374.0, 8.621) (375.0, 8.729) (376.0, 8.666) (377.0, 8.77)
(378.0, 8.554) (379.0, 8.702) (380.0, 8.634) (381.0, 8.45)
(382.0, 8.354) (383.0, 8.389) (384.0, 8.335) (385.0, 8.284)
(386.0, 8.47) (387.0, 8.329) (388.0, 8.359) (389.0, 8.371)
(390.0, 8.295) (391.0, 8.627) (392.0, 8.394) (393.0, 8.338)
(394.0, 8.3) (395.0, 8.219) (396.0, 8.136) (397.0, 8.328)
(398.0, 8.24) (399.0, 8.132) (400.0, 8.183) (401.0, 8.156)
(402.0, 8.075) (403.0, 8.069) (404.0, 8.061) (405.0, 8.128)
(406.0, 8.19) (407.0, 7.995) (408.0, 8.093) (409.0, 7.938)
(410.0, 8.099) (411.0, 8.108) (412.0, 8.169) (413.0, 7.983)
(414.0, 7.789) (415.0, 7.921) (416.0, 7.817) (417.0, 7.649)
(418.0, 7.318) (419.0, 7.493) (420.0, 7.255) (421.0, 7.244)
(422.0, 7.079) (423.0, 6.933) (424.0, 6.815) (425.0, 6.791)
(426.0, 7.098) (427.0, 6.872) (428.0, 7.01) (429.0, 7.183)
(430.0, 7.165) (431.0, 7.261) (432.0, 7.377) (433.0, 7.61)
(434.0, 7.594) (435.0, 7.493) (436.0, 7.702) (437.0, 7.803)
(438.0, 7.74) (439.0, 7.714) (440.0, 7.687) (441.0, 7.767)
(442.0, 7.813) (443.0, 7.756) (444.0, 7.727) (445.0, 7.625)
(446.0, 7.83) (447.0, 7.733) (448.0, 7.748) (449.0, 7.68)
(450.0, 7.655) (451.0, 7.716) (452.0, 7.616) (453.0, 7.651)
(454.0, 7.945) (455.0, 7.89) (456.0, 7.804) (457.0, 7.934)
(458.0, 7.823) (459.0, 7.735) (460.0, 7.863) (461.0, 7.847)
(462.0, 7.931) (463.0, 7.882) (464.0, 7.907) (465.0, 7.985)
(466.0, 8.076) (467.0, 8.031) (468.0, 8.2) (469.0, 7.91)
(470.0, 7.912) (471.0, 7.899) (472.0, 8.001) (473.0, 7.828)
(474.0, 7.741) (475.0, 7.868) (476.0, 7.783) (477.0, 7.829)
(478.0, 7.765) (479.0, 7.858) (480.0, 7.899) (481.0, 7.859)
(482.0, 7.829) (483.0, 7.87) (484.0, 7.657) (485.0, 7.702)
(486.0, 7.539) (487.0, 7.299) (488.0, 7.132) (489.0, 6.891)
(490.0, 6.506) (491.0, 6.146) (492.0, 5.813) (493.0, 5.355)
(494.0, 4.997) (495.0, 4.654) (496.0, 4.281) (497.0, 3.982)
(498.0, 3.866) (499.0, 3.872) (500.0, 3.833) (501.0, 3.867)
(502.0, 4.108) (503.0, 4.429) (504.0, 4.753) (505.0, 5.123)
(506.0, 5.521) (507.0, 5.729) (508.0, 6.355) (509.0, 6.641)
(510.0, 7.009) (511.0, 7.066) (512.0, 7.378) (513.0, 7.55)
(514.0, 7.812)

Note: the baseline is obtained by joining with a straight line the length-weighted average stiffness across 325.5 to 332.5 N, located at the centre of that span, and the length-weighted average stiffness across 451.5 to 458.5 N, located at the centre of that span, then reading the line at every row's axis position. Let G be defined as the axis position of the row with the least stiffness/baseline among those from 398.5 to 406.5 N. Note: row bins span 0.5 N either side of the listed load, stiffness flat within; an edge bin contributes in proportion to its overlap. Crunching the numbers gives 402.0 N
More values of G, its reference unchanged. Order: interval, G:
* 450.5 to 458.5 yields 452.0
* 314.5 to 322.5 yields 315.0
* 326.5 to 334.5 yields 333.0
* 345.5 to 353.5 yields 353.0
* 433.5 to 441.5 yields 435.0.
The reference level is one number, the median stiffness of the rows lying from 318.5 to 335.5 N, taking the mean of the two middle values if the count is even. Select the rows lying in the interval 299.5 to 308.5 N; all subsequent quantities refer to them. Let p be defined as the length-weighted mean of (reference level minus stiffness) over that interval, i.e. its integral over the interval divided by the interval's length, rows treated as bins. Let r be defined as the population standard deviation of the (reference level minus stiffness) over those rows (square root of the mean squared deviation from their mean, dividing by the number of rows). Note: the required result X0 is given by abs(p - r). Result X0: 0.30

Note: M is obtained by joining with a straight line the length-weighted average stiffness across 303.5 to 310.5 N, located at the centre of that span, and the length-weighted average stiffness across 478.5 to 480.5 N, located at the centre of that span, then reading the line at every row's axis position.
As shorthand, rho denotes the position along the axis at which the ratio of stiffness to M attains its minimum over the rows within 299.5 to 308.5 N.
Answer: 307.0 N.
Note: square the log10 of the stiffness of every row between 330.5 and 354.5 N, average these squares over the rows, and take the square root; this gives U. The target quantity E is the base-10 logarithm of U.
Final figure -0.02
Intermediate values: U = 0.97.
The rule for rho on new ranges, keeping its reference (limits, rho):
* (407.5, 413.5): 409.0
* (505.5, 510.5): 506.0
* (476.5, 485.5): 484.0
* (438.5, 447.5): 445.0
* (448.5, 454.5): 452.0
